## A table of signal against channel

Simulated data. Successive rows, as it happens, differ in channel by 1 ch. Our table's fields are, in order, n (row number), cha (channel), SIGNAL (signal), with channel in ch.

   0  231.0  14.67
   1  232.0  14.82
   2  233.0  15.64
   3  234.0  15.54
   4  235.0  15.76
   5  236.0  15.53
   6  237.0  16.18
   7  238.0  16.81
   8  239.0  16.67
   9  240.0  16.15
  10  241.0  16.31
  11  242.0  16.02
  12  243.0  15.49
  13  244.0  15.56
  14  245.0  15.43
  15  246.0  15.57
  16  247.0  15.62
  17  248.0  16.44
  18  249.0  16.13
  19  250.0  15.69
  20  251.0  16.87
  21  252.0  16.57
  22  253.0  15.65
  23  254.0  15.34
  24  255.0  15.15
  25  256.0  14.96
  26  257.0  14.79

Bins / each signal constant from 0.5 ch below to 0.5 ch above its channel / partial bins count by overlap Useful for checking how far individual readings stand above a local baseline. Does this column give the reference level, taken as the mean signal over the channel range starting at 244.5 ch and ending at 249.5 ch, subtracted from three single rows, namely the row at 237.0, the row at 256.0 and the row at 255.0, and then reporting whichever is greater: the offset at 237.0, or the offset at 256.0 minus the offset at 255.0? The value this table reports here 0.34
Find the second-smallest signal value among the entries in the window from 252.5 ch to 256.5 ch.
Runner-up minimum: 15.15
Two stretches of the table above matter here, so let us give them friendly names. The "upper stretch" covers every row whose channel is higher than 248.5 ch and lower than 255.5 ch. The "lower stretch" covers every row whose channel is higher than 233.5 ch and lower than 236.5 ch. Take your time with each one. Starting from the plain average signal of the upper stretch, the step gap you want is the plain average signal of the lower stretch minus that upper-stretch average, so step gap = -0.3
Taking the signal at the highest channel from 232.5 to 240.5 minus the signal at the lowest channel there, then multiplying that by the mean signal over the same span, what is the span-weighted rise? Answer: 8.2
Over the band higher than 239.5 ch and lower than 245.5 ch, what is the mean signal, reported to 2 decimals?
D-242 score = 15.83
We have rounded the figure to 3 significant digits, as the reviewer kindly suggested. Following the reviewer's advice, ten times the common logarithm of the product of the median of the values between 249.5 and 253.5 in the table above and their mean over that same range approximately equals 24.2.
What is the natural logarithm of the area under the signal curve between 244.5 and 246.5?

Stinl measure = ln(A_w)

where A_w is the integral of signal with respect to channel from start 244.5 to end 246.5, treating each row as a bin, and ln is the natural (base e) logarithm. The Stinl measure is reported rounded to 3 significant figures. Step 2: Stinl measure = 3.43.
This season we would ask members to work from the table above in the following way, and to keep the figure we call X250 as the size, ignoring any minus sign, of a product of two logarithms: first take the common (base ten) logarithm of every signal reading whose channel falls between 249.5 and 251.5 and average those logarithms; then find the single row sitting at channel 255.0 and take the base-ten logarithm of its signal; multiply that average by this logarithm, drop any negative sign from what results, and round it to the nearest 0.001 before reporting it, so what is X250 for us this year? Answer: 1.430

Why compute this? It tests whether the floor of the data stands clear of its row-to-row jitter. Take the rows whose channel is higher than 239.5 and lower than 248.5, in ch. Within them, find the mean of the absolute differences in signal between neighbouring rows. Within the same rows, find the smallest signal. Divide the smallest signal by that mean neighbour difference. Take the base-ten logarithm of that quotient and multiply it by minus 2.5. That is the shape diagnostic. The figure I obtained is -4.4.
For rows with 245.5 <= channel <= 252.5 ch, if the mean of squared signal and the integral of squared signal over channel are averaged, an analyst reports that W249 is 1041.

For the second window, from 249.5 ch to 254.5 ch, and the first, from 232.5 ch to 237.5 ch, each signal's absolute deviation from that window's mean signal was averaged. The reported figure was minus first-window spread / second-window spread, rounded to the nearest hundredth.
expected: -0.34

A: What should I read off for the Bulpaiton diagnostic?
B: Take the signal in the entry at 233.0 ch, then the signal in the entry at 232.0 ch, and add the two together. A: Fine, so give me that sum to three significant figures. 30.5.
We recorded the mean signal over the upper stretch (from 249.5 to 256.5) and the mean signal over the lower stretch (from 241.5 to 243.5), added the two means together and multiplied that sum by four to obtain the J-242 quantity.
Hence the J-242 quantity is 126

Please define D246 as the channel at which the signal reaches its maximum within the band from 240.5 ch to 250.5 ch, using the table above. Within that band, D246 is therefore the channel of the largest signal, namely 248.0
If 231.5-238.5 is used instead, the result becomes 238.0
